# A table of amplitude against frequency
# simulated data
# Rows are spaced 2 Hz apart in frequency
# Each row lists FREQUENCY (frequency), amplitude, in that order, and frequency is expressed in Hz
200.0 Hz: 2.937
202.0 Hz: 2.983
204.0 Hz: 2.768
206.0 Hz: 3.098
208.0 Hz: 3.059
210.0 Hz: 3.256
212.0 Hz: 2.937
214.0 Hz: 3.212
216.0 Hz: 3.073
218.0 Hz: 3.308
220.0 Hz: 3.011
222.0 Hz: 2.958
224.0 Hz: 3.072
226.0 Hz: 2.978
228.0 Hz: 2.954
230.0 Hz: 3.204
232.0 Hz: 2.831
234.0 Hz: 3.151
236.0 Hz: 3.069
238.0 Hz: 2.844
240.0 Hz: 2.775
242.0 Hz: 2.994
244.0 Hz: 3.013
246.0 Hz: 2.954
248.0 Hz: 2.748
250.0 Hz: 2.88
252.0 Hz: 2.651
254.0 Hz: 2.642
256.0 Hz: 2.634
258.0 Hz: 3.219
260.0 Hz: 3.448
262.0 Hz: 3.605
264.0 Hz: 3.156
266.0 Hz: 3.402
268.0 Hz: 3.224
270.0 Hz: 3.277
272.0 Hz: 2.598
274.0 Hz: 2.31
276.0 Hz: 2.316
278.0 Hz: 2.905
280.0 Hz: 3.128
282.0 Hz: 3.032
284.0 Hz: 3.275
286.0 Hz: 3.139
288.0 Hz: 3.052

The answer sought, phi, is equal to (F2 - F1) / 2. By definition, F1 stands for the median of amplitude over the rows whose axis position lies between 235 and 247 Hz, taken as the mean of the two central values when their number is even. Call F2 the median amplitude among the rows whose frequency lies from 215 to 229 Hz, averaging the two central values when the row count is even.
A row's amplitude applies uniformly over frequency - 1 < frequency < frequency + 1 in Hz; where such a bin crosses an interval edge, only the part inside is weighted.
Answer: 0.02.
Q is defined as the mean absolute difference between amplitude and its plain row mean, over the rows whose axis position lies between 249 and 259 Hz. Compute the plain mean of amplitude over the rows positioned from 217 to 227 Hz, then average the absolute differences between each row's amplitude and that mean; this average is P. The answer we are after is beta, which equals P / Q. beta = 0.5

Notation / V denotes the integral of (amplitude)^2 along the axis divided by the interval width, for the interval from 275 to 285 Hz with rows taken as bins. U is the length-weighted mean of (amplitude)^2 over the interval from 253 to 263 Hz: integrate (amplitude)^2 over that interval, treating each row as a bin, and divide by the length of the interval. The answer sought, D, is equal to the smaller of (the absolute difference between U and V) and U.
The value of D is 1.1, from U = 9.8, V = 8.7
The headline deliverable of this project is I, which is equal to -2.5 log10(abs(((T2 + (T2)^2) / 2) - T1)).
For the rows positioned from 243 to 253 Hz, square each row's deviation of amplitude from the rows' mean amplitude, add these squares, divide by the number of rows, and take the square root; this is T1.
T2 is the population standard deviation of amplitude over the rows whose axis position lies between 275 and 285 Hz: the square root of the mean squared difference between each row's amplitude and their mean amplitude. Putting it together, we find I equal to 2.7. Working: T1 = 0.13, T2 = 0.33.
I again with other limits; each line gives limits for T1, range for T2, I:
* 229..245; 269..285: 2.4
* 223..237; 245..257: 3.3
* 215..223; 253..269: 2.6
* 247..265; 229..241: 1.5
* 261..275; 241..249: 1.1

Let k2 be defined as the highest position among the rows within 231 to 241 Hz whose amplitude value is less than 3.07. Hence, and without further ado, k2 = 240.0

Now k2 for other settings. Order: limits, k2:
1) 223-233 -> 232.0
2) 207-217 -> 212.0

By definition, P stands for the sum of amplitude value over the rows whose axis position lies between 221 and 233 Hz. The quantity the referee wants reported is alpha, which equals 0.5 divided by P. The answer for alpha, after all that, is 0.028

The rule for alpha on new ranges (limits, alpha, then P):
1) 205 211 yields 0.053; 9.4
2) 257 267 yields 0.030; 16.8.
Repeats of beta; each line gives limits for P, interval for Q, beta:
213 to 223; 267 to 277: 0.3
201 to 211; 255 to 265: 0.5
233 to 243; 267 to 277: 0.3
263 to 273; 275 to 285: 0.8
